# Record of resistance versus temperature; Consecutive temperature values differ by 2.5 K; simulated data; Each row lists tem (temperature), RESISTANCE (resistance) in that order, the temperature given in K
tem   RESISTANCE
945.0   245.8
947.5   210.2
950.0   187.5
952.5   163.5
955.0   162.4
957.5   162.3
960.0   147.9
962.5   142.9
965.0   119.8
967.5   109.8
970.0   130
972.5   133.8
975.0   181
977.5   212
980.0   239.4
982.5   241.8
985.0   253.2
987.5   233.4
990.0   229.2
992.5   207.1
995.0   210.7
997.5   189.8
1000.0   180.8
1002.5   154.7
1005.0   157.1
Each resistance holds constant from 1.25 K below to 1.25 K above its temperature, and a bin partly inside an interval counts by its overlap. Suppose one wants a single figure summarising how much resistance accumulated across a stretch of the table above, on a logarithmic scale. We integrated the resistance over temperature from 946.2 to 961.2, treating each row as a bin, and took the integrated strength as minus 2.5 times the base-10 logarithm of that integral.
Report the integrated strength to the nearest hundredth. -8.53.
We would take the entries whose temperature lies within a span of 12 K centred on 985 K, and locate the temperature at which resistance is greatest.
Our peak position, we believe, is 985.0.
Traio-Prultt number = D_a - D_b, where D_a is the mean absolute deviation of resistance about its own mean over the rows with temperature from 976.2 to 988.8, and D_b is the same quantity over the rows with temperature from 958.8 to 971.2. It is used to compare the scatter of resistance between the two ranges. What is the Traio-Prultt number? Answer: -2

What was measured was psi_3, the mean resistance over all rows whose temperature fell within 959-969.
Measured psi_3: 130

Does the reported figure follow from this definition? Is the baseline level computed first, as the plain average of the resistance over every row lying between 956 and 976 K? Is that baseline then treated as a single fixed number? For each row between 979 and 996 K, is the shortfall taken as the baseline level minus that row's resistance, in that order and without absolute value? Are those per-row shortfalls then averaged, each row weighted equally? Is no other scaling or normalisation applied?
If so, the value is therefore -90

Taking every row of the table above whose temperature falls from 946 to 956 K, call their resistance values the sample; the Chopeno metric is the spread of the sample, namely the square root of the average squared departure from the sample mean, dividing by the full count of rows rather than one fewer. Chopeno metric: 20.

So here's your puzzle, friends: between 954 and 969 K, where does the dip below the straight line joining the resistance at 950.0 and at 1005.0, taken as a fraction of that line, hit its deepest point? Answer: 967.5 K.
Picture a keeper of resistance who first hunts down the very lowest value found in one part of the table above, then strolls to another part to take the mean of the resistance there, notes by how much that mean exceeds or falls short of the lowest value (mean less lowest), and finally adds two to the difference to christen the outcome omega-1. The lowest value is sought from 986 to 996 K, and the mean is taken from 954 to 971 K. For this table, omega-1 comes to -66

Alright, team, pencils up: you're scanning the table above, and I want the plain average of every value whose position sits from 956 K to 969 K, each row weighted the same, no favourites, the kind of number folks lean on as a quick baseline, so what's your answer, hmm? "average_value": 137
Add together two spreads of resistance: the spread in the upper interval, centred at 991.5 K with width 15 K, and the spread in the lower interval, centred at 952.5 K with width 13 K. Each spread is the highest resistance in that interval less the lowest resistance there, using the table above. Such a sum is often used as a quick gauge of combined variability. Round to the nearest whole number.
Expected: 111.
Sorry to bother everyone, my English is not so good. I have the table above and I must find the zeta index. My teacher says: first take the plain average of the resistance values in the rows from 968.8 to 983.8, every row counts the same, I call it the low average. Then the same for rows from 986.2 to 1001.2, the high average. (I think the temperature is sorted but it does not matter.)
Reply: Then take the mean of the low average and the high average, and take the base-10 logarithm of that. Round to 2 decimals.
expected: 2.30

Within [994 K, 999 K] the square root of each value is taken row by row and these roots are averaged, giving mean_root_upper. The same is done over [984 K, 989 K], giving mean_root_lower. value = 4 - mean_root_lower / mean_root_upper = 2.90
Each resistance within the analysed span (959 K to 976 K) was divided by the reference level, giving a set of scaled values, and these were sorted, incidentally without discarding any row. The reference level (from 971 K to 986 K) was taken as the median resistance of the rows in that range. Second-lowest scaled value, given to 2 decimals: 0.53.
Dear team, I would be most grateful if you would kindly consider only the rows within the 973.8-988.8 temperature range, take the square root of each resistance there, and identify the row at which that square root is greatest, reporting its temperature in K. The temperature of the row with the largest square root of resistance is 985.0 K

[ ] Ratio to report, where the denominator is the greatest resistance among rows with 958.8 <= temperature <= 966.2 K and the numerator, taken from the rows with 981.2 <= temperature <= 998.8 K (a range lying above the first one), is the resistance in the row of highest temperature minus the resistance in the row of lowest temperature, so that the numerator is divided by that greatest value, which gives -0.35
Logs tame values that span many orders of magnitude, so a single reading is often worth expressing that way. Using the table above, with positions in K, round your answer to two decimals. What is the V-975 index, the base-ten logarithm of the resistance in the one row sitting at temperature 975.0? 2.26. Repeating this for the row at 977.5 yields 2.33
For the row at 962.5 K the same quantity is 2.16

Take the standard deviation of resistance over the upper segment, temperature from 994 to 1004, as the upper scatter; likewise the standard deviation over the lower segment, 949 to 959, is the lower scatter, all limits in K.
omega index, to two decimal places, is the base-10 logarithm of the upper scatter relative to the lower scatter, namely 0.27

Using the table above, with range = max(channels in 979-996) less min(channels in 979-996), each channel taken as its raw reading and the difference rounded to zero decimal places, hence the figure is 46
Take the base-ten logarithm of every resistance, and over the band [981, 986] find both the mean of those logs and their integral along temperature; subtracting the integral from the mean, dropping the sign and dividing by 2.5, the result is 3.83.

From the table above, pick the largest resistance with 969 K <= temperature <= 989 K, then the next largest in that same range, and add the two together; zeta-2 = 495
